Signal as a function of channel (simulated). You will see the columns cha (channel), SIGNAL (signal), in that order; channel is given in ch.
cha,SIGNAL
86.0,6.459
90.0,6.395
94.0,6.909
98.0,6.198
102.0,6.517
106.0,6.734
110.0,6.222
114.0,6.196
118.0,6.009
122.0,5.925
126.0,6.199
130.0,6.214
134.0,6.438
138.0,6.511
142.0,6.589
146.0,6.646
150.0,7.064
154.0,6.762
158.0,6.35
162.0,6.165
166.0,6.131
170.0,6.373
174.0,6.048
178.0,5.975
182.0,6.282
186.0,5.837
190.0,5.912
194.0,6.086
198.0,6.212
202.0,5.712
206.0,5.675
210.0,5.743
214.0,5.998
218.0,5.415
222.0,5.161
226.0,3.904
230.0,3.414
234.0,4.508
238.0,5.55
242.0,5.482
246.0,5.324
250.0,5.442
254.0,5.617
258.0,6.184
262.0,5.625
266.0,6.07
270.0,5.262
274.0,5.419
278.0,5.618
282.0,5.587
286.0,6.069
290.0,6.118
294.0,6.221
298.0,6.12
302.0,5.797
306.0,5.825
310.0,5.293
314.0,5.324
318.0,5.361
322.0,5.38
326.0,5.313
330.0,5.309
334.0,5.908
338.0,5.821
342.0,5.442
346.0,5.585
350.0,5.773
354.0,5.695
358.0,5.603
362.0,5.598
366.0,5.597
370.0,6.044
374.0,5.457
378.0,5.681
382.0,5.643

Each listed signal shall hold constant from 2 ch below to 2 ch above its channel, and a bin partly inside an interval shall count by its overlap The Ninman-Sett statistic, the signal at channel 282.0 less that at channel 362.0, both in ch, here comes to 0.0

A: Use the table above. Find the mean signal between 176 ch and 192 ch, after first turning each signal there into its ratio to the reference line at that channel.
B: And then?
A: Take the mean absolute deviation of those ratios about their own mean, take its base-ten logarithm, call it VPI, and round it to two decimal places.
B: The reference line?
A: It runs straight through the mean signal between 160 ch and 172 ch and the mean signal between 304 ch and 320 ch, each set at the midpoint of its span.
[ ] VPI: -1.66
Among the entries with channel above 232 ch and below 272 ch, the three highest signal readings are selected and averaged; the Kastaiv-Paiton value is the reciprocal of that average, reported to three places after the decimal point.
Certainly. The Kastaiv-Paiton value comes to 0.168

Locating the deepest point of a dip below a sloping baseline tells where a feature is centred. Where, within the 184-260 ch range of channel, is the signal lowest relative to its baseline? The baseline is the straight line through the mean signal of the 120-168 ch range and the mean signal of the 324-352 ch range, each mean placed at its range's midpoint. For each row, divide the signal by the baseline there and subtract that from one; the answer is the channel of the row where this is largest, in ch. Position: 230.0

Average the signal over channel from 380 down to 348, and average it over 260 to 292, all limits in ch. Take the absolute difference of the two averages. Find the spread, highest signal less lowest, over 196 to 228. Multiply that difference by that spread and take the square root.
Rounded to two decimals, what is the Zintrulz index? 0.30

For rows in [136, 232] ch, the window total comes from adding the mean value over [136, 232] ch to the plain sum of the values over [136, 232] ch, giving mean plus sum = 148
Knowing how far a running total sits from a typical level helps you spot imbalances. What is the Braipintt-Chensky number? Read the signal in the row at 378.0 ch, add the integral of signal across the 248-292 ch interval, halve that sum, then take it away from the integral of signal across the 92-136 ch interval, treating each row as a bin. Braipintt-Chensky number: 149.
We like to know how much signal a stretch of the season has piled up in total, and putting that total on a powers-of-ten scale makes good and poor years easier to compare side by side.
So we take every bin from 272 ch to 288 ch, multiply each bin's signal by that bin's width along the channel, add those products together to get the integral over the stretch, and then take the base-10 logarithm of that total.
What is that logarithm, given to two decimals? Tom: 1.96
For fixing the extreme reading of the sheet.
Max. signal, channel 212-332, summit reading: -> 6.221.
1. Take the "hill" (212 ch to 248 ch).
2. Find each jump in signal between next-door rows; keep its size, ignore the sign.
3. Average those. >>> 0.62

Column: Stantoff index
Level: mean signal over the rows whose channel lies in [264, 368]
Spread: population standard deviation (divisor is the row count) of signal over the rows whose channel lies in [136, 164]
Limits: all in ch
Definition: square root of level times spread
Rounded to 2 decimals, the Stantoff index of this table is 1.23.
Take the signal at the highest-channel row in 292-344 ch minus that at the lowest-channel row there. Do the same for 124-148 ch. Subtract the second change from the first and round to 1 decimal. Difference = -1.2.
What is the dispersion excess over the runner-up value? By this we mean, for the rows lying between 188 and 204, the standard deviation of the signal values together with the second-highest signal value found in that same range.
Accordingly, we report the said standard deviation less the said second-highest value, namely -5.9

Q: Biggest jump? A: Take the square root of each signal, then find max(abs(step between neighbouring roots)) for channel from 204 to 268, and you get 0.30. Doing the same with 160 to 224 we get 0.12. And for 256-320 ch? 0.17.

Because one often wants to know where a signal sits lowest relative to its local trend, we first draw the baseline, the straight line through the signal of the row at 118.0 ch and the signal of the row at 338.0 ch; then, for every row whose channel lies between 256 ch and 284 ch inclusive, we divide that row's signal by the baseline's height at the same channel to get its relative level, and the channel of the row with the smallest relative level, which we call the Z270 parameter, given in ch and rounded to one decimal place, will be 270.0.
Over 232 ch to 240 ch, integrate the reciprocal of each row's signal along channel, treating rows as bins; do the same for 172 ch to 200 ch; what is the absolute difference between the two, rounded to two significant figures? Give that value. 3.0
